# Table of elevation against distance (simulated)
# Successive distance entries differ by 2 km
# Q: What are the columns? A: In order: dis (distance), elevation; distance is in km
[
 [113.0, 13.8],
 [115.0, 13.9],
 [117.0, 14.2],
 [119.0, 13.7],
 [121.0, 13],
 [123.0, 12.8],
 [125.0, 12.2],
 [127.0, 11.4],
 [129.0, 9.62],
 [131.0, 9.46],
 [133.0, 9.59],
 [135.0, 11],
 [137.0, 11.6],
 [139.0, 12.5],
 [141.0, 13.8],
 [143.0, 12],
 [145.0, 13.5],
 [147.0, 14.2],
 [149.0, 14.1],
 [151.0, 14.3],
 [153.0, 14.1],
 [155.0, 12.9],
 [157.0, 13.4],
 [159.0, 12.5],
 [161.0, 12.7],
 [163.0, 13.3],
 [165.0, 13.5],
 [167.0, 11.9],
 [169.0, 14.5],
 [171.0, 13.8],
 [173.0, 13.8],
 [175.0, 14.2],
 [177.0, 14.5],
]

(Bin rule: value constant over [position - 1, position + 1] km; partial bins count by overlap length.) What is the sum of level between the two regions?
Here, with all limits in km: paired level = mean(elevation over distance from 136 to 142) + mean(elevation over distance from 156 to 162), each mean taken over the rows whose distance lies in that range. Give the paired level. 25.5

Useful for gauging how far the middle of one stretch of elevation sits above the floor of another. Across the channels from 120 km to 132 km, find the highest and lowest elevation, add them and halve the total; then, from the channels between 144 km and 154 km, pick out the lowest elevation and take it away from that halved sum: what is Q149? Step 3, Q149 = -2.3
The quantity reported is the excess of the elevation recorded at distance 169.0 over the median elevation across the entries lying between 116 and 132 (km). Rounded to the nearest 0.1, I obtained 2.0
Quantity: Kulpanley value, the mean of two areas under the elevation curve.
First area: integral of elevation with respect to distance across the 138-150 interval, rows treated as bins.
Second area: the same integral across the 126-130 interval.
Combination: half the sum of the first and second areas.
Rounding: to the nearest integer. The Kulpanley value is 101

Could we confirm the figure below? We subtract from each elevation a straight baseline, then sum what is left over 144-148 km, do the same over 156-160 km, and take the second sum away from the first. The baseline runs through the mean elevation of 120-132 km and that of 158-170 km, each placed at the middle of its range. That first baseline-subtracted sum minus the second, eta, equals 2.8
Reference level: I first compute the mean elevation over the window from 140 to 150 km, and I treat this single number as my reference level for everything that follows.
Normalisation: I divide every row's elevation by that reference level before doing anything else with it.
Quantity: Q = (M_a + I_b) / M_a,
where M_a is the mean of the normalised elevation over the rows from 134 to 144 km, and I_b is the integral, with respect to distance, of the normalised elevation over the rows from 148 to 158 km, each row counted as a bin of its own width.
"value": 12.30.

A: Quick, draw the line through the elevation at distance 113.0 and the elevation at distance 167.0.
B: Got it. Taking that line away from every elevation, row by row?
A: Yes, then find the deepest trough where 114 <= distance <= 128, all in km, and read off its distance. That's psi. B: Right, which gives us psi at 127.0 km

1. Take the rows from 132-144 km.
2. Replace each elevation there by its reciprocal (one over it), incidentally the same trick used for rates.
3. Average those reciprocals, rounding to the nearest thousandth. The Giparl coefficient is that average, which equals 0.086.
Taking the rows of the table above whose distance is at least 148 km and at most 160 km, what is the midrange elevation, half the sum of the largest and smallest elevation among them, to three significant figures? 13.4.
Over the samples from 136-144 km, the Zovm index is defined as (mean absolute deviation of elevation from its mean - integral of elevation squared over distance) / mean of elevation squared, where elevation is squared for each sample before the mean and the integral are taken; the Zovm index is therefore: -8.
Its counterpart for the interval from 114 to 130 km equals -16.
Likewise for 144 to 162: -18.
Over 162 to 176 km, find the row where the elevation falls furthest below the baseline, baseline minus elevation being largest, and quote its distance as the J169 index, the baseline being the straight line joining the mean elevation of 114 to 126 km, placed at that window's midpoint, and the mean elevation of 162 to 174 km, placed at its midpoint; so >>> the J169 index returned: 167.0 km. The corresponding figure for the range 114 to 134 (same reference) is 131.0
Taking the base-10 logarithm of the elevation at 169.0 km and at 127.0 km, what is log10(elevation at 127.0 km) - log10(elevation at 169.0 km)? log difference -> -0.10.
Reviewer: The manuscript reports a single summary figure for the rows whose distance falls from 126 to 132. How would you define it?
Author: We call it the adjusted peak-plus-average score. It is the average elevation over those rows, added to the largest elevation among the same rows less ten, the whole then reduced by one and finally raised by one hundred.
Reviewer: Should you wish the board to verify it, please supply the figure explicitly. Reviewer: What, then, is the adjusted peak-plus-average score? 110.6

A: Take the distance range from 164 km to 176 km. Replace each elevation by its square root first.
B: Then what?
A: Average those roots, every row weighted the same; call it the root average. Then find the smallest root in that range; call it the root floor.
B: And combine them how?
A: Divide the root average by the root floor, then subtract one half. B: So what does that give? 0.569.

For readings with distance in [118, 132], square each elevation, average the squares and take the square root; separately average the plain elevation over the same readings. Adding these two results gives 24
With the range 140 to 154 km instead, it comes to 27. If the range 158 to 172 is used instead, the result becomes 26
